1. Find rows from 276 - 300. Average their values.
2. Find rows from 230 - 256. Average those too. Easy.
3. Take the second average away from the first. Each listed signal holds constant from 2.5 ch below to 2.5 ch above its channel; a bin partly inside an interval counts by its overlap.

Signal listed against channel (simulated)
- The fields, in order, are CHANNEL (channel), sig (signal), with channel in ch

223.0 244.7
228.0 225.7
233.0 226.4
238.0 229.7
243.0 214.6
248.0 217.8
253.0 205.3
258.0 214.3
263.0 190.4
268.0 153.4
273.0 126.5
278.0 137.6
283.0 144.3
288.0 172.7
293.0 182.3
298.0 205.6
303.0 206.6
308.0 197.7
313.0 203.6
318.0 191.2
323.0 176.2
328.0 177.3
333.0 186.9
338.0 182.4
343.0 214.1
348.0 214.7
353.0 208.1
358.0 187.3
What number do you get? -50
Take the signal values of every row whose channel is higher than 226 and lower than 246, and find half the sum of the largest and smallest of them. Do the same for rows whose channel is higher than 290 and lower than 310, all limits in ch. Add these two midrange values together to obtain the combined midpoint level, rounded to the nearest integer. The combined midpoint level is 417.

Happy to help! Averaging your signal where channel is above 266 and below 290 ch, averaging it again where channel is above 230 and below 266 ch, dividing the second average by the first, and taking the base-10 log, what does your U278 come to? 0.16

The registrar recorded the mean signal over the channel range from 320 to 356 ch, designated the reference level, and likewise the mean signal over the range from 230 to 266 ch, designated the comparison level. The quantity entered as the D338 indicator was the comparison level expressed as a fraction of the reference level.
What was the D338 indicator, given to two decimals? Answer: 1.10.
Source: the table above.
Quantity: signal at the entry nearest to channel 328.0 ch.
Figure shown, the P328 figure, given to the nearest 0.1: 177.3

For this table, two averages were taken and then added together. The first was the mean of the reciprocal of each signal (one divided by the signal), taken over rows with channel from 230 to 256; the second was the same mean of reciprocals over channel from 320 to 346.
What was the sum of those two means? 0.0099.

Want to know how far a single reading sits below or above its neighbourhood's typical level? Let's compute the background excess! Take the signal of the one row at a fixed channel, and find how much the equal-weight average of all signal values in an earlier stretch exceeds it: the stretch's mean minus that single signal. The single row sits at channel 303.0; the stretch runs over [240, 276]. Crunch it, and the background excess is -18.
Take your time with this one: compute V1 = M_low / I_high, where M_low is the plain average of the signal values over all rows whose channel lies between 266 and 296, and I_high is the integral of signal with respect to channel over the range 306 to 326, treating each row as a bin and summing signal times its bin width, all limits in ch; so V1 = 0.040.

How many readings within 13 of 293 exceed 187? 2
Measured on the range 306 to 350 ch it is 5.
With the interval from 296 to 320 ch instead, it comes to 5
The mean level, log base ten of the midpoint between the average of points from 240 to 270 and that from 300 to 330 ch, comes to 2.29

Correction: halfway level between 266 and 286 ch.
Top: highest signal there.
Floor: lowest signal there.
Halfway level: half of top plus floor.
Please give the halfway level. 140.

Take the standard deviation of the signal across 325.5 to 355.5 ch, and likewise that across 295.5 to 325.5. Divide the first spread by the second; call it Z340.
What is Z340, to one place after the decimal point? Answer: 1.5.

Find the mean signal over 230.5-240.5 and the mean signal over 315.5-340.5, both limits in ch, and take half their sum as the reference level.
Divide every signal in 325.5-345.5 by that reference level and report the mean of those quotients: 0.93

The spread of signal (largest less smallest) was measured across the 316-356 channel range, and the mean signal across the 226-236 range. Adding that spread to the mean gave 265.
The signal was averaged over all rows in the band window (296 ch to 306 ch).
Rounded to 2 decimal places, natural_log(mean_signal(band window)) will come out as 5.33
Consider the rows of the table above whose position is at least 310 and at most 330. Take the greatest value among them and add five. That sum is 209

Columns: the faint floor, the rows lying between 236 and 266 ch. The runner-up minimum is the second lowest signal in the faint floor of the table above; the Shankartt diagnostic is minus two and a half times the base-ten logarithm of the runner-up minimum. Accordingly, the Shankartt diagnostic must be -5.78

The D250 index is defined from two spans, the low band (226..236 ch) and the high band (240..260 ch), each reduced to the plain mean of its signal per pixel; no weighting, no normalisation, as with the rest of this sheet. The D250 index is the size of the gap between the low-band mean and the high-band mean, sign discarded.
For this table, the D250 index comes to 13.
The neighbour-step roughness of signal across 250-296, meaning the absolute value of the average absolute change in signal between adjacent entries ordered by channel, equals 19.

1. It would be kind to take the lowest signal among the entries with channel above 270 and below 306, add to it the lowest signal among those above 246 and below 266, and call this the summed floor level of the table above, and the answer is 317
